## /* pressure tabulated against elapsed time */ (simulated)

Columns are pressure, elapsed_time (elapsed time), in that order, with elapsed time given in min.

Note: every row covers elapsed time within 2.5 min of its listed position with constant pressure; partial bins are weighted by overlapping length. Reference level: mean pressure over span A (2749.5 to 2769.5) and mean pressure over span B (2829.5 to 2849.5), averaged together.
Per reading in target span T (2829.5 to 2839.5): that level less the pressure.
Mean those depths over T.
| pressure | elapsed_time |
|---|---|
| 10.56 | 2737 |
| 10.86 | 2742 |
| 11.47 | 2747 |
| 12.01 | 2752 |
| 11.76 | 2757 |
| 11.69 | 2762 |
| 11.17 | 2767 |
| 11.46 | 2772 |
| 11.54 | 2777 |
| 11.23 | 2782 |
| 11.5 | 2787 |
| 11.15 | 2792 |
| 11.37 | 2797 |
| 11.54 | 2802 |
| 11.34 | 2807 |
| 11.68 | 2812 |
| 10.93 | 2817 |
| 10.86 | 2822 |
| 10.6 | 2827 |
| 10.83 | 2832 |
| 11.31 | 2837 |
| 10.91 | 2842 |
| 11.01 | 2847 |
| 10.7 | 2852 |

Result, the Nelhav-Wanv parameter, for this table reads 0.27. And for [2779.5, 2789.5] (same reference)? -0.03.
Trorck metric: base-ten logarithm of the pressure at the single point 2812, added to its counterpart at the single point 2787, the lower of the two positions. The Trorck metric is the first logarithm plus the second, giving 2.13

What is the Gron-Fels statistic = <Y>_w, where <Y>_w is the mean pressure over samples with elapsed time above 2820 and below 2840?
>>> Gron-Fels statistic 10.9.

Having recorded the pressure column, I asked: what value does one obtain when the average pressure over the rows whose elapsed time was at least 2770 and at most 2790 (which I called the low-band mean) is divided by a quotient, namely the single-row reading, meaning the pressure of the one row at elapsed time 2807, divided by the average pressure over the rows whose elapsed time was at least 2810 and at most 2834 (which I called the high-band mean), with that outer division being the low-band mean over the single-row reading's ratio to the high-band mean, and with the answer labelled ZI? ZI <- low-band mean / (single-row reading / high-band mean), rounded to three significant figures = 11.1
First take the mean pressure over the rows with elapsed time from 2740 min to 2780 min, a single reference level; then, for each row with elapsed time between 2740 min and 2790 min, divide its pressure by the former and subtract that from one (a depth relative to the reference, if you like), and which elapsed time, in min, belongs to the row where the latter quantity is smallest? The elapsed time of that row 2752 min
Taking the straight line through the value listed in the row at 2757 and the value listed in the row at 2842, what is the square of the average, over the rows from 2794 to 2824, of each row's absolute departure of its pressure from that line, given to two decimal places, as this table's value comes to 0.04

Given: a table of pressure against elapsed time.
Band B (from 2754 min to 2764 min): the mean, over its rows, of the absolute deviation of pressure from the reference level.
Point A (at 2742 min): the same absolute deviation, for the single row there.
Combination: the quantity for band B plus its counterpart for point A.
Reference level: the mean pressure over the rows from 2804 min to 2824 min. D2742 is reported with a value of 0.9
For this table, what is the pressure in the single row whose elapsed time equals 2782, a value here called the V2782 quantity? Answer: 11.23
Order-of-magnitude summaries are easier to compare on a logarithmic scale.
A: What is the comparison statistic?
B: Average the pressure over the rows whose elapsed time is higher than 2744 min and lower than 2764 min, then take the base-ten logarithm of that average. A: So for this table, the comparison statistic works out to 1.069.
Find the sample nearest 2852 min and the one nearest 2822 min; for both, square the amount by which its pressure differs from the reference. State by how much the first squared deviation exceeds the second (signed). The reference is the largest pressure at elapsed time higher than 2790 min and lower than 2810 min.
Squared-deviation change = 0.2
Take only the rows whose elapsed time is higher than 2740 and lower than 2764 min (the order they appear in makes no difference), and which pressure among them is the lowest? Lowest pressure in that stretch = 10.86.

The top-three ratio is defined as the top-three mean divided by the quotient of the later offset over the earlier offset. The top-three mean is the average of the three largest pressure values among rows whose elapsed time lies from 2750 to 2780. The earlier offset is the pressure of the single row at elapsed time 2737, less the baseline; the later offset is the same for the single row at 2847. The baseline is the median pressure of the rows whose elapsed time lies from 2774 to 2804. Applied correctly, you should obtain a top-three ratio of 24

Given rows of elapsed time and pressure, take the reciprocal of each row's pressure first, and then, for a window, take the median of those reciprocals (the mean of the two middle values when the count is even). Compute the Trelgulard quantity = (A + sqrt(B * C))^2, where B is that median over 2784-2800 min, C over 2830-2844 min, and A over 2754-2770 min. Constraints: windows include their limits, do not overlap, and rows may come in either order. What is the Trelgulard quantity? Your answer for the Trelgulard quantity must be 0.0307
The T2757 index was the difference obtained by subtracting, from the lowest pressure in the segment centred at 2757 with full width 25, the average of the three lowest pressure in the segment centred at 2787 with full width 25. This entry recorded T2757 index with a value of -0.1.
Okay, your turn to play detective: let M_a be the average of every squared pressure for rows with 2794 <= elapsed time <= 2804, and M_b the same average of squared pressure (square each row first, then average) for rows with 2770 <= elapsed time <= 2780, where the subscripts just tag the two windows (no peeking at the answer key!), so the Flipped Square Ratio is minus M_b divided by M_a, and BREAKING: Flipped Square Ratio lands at -1.01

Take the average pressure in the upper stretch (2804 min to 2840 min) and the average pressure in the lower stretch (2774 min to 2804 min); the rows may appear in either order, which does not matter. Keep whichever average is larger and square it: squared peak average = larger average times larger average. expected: 130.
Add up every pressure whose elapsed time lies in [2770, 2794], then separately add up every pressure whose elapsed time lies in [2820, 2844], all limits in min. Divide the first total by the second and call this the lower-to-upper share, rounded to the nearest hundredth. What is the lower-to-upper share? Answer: 1.04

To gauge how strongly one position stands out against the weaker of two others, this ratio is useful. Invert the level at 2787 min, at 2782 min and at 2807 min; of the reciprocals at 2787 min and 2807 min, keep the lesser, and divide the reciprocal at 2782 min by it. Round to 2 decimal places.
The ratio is 1.02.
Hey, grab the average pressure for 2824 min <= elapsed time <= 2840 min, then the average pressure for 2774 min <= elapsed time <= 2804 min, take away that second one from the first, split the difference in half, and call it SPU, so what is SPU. -0.24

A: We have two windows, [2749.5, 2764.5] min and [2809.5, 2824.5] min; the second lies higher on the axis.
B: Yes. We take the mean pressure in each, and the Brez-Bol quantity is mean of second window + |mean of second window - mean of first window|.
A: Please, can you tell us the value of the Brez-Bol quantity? 11.8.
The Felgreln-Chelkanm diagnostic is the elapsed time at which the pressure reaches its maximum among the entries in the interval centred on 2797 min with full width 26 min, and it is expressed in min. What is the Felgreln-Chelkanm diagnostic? 2802 min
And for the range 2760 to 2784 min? 2762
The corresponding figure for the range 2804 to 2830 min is 2812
